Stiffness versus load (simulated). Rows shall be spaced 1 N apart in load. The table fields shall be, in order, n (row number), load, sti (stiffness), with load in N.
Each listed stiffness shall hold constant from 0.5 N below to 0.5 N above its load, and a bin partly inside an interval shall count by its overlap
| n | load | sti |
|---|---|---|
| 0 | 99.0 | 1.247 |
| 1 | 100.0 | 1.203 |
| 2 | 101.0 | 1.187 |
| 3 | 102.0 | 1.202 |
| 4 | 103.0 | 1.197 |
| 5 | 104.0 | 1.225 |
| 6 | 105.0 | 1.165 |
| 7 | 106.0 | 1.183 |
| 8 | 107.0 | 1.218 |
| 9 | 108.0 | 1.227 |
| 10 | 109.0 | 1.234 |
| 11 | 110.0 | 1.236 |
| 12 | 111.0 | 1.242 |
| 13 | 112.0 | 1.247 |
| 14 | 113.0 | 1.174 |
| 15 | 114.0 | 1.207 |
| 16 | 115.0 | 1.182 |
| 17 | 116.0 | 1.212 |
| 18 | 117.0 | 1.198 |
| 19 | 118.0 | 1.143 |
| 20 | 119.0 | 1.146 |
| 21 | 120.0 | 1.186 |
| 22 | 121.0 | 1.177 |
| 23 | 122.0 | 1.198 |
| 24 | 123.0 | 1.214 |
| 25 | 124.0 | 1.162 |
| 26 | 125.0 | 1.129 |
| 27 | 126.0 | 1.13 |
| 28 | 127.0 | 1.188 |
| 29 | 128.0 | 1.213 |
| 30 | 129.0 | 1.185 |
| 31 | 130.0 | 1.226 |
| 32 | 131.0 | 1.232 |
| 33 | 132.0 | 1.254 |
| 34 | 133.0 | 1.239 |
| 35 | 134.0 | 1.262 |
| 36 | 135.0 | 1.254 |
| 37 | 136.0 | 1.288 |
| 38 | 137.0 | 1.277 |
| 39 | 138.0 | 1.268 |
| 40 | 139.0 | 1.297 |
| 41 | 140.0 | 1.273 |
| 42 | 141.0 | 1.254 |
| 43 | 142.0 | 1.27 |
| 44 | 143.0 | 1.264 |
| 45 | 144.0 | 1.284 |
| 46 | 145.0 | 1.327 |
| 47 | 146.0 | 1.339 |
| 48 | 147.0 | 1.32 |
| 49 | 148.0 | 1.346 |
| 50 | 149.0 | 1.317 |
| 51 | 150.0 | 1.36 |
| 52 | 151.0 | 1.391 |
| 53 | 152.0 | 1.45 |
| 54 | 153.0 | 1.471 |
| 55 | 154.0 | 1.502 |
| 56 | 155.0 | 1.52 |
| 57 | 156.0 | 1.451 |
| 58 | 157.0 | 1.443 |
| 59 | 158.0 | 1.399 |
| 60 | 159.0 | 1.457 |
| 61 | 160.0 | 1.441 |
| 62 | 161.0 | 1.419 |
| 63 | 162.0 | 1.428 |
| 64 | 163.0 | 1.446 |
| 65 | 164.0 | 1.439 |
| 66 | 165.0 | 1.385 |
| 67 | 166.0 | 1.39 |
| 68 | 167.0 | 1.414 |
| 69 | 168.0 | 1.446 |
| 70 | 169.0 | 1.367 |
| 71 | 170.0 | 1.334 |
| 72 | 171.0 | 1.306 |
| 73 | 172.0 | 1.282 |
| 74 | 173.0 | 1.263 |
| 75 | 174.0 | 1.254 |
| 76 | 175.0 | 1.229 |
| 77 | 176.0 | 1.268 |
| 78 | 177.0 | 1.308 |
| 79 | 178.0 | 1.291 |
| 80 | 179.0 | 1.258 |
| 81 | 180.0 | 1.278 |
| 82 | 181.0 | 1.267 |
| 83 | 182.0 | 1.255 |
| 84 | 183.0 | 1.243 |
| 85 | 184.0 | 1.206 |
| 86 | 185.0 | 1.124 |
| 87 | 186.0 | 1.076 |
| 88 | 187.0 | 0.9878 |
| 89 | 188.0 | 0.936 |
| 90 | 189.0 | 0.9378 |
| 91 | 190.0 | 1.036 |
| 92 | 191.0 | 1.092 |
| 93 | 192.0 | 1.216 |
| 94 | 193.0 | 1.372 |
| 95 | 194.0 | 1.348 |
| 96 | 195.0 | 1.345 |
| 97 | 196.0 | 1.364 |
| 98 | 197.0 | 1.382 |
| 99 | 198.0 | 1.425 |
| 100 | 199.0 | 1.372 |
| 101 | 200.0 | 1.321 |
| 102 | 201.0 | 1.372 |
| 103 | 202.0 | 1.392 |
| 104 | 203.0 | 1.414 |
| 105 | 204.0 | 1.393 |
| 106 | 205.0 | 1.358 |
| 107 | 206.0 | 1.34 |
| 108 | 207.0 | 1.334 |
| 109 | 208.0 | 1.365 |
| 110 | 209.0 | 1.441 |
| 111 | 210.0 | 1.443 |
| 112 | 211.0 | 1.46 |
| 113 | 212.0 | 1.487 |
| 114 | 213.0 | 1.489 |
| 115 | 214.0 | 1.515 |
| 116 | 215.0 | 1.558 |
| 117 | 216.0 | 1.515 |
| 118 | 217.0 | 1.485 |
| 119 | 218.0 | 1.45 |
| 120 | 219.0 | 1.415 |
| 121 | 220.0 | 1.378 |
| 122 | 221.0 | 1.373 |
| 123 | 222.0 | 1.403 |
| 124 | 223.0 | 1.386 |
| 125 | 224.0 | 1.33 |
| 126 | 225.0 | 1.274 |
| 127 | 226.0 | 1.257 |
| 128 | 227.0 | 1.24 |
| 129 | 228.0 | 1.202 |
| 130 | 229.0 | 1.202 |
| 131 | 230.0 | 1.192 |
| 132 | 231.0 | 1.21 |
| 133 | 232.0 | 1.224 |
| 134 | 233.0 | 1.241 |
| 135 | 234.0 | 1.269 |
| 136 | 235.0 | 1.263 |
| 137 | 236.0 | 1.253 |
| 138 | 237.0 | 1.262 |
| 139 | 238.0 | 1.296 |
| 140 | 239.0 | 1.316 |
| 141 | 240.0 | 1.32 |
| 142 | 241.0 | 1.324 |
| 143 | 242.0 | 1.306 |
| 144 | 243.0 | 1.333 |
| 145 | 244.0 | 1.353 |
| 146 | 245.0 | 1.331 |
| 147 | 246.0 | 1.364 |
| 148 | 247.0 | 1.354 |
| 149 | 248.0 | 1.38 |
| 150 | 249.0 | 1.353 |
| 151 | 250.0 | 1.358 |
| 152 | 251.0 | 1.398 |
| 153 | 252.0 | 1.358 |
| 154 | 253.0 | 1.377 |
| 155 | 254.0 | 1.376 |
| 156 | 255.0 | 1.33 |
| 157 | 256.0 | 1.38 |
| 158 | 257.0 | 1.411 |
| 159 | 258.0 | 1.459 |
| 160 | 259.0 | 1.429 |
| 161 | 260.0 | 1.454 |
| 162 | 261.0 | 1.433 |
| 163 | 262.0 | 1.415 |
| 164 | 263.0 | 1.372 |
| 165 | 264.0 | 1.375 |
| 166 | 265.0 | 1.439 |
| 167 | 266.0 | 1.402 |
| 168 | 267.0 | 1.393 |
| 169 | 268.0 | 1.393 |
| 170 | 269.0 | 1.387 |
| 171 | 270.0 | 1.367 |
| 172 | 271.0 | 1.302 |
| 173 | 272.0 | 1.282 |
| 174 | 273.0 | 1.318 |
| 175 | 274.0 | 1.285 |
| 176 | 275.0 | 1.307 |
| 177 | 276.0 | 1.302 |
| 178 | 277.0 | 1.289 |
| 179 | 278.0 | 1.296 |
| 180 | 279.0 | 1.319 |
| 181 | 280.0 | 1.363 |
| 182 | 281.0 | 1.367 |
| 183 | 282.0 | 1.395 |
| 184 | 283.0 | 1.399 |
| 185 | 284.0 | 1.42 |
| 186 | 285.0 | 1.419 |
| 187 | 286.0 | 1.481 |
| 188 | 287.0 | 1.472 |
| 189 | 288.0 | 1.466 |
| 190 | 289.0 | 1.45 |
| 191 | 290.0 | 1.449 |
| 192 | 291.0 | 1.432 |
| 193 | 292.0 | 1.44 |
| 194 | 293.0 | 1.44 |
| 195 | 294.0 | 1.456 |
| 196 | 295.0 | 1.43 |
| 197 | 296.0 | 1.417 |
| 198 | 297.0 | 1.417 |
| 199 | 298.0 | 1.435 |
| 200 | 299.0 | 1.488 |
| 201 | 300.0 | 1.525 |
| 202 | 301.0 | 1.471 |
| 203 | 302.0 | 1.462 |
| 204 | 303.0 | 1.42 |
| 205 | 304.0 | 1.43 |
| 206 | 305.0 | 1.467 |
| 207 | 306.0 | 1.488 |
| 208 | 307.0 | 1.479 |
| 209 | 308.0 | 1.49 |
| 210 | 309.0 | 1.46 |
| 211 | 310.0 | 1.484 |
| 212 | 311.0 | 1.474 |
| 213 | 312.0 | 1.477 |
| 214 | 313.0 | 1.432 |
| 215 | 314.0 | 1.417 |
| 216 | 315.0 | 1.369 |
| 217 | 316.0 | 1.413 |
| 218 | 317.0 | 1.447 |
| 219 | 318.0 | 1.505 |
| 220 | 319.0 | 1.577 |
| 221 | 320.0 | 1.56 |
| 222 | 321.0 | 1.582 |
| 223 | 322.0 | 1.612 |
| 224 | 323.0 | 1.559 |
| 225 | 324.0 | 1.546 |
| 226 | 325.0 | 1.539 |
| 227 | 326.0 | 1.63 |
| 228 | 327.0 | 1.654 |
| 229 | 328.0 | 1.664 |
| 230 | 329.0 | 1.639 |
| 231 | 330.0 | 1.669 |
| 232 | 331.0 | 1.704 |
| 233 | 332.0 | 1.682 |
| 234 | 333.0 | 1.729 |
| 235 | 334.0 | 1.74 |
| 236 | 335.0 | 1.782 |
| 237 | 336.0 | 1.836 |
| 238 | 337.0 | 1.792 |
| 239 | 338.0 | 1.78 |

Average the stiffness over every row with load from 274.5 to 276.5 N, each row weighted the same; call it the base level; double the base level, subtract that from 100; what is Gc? 97.4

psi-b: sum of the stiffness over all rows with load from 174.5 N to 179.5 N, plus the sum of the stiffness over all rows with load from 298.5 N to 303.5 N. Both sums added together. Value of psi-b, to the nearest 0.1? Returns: 13.7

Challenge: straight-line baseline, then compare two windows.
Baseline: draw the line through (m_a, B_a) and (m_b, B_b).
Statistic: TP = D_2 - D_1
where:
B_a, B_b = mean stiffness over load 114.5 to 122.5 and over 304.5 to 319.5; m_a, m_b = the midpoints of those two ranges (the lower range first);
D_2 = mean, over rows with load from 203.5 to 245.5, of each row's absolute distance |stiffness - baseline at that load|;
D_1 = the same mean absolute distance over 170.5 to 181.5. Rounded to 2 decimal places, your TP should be 0.07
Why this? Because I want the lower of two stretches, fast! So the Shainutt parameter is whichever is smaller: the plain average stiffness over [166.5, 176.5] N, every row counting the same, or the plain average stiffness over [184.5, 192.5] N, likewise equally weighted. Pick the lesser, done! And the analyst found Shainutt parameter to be 1.05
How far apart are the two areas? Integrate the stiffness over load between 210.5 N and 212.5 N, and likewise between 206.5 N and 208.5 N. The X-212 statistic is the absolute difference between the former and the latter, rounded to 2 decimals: 0.25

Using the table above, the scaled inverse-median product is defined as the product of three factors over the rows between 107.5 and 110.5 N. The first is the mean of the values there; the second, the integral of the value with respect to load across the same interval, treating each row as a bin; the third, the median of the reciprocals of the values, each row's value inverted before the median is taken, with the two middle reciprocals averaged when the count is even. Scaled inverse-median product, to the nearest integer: 4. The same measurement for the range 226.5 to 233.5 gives 9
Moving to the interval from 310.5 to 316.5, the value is 9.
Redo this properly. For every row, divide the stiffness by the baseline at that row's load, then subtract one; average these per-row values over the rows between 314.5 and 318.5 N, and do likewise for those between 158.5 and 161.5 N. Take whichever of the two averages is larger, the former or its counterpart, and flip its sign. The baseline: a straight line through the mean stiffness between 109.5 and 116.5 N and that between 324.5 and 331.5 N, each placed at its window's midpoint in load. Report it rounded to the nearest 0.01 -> -0.10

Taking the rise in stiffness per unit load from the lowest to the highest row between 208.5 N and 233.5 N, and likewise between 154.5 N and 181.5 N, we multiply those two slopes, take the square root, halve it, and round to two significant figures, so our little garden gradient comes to 0.0045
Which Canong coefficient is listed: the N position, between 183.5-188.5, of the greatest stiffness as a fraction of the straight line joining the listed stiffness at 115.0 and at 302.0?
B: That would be 184.0 N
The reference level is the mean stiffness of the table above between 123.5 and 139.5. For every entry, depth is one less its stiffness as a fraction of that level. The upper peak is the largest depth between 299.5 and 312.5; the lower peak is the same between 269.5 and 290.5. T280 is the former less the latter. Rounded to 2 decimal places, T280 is -0.11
